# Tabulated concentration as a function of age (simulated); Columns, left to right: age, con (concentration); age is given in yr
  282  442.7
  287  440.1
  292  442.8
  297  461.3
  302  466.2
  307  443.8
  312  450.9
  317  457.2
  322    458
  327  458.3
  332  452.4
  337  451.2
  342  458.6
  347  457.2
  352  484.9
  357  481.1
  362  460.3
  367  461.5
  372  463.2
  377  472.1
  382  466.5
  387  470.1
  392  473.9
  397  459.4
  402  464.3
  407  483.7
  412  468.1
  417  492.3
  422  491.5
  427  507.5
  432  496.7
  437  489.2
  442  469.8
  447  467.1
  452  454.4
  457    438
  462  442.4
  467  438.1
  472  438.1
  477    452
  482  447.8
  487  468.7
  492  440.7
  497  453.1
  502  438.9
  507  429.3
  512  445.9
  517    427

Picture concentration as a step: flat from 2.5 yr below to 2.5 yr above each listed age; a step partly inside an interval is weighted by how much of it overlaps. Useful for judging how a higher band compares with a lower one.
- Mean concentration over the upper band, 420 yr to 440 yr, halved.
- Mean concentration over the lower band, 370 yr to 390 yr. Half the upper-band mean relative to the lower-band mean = 0.53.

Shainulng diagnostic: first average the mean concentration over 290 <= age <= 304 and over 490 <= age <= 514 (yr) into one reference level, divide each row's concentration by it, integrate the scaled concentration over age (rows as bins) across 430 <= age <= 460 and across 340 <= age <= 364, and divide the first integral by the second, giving 1.2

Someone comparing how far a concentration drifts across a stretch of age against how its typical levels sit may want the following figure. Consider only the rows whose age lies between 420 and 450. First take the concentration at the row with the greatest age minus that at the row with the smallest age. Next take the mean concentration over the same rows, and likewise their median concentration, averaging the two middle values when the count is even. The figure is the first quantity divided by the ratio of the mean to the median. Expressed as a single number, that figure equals -25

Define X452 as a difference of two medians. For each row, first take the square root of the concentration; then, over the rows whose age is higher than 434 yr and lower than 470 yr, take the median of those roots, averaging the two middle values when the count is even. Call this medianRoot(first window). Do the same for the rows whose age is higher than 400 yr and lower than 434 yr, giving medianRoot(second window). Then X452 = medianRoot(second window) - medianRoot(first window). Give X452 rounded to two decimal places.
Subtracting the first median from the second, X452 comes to 0.85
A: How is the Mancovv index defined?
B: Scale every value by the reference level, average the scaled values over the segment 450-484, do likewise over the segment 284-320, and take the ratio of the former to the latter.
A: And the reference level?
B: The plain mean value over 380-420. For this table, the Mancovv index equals 0.98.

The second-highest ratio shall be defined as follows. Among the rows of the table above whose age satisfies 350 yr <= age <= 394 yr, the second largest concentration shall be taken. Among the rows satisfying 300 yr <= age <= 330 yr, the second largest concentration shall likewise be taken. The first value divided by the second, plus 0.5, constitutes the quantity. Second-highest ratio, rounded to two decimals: 1.55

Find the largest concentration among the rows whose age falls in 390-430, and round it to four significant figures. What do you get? 507.5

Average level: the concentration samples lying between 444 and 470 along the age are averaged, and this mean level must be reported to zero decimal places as 448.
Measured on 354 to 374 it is 467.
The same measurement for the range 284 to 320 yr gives 452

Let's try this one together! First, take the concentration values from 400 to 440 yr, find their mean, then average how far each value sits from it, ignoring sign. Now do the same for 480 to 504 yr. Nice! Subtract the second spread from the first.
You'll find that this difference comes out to 2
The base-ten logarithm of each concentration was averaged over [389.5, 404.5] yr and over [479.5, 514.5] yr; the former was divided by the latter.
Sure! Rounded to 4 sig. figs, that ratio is 1.007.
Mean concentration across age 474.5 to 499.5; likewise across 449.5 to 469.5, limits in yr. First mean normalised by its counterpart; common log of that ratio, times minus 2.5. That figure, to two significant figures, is -0.022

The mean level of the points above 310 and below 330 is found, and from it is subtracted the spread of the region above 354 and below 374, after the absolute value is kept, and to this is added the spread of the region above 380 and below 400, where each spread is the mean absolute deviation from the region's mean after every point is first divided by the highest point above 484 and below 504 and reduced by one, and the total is 456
